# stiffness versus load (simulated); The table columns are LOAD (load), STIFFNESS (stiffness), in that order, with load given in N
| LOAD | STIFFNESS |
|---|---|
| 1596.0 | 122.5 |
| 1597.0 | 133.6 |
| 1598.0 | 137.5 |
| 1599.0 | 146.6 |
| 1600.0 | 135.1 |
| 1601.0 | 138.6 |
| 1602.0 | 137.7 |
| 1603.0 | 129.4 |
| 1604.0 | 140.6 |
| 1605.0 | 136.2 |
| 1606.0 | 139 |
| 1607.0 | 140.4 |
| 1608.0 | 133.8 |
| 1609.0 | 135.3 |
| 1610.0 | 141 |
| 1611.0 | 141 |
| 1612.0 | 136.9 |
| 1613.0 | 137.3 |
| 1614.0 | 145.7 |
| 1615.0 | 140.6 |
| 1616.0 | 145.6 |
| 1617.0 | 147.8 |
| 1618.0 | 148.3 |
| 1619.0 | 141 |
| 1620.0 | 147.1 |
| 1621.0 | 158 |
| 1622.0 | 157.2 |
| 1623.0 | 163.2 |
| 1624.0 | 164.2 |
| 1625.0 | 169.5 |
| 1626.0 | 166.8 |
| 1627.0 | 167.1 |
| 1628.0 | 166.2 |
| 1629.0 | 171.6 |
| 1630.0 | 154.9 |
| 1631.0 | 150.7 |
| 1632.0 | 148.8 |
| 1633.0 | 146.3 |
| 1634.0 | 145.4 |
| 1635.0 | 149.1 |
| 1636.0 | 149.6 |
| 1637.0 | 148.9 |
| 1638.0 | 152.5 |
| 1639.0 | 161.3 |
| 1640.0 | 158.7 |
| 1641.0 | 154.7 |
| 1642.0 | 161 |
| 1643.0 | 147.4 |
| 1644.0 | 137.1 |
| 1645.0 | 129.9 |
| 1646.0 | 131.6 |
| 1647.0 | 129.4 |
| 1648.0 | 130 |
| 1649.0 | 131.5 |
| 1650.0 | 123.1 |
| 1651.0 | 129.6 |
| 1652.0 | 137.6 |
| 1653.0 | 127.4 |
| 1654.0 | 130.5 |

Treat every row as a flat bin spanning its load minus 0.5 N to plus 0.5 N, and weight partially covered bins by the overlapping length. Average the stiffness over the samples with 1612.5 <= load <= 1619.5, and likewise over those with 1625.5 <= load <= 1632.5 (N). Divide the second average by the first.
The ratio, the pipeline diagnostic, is 1.119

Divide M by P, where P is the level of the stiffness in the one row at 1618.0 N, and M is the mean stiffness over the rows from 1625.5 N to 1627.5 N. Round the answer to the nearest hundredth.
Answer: 1.13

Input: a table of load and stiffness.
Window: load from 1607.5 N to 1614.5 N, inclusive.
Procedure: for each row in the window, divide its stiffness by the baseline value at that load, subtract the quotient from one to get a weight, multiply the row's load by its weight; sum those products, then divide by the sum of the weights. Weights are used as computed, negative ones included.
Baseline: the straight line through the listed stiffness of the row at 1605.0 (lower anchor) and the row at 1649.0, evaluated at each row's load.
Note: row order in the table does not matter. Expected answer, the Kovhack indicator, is 1612.7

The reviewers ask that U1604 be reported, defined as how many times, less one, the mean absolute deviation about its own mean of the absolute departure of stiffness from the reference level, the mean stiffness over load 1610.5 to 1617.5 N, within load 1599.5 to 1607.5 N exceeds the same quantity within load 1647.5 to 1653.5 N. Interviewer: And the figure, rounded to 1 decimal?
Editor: -0.2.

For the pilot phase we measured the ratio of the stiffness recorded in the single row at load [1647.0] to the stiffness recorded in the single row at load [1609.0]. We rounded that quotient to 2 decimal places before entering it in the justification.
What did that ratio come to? 0.96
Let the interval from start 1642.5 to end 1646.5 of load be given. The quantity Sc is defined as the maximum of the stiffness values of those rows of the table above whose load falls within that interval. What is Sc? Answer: 147.4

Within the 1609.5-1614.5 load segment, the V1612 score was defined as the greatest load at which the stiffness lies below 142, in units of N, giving 1613.0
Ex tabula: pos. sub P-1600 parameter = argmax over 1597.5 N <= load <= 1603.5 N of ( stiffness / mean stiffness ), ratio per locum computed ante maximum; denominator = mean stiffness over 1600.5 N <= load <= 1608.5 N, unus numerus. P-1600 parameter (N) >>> 1599.0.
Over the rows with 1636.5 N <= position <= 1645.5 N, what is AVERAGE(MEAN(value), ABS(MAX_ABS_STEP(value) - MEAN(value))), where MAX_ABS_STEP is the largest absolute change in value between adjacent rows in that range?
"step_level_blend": 143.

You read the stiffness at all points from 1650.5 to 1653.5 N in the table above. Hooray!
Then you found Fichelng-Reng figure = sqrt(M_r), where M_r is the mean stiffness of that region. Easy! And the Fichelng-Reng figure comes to 11.5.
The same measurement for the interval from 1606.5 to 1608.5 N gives 11.7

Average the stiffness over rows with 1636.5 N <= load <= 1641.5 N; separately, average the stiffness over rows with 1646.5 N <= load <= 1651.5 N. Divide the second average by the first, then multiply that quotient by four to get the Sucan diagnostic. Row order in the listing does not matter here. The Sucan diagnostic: 3.3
